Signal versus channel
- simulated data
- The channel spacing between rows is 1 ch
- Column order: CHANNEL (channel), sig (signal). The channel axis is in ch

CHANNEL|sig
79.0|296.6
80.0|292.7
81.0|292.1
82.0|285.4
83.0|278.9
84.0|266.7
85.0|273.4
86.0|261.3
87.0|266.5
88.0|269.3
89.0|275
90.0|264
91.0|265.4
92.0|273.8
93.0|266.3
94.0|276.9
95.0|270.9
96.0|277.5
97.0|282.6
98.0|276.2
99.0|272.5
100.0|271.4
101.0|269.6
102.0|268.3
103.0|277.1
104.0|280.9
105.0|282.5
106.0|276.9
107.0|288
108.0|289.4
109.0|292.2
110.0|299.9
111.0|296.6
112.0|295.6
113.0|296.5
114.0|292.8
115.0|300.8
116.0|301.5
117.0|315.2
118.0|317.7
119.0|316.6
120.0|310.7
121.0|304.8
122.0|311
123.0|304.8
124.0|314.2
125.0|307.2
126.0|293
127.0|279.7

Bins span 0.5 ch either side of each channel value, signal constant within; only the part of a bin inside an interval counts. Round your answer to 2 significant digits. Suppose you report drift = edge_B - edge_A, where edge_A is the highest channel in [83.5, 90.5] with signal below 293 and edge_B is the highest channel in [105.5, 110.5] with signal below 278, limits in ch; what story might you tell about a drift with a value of 16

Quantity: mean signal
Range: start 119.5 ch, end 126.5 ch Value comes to 307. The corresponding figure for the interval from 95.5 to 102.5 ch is 274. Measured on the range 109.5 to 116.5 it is 298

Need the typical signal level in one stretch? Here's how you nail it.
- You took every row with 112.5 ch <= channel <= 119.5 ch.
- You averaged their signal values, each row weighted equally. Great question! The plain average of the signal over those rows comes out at 306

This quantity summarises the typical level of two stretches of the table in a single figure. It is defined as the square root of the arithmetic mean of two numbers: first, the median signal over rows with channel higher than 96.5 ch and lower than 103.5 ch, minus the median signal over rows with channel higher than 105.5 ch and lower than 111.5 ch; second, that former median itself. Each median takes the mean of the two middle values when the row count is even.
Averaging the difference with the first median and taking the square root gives 11.3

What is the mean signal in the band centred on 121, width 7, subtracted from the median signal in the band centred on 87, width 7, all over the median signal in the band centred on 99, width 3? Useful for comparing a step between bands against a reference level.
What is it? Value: -0.16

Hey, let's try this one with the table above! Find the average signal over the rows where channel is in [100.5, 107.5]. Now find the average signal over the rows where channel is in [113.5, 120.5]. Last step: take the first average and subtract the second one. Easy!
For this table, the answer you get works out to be -30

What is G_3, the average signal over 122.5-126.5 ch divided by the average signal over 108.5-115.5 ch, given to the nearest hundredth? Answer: 1.03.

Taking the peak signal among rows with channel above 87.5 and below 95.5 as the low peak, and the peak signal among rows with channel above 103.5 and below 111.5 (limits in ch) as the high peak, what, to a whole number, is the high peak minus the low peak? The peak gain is 23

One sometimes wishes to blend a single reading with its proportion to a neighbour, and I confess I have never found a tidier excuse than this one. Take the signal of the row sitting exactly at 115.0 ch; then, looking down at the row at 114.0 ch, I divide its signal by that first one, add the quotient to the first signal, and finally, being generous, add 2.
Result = 304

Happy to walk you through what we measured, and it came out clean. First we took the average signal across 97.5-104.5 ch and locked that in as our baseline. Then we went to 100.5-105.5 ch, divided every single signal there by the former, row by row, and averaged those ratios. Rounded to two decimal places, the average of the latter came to 1.01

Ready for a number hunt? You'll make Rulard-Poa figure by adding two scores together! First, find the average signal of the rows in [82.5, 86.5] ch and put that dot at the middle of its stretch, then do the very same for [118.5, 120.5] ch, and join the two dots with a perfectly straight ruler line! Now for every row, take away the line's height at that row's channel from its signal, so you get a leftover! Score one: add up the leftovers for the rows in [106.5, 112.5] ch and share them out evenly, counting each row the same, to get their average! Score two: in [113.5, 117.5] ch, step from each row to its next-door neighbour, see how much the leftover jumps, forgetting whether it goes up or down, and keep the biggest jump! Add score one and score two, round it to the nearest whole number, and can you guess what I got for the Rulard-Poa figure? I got 5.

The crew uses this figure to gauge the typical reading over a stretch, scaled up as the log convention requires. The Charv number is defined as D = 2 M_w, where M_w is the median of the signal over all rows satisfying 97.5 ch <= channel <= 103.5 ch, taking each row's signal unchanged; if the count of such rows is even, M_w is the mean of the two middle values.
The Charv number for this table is 544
